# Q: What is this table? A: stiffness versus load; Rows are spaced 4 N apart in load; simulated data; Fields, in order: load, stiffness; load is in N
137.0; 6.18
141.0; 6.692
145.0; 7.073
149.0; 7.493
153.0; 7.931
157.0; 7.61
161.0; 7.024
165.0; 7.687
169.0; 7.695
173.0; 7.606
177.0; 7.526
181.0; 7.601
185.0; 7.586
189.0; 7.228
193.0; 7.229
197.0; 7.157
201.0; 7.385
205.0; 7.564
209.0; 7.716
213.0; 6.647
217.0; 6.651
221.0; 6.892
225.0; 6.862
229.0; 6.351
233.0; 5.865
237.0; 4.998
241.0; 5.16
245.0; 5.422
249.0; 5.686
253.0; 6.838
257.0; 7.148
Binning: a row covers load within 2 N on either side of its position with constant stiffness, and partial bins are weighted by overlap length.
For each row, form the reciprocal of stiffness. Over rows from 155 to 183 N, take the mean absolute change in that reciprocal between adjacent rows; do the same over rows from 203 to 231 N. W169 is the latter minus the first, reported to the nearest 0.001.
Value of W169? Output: 0.002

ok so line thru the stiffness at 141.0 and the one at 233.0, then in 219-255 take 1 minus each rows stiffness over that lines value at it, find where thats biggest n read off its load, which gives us 237.0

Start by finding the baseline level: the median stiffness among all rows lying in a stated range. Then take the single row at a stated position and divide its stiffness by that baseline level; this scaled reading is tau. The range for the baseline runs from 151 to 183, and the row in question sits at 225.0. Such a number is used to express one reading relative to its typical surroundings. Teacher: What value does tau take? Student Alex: 0.90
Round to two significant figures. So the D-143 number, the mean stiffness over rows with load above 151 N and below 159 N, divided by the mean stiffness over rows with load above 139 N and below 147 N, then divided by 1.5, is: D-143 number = 0.75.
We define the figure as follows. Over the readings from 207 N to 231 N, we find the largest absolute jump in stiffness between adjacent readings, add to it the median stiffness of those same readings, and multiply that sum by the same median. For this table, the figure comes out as 52.9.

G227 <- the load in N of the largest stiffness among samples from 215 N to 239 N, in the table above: 221.0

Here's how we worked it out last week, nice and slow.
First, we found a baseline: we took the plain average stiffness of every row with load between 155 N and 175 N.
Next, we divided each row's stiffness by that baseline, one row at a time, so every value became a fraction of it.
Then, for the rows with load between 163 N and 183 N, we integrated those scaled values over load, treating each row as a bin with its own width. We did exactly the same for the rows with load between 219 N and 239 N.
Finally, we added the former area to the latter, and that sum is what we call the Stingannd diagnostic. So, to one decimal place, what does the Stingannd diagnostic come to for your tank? 36.7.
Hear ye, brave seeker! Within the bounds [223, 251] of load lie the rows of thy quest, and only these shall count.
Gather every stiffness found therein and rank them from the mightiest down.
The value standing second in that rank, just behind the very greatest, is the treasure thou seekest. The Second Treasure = 6.351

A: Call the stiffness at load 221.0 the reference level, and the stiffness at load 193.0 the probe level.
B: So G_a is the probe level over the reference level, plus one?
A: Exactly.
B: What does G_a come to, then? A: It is 2.05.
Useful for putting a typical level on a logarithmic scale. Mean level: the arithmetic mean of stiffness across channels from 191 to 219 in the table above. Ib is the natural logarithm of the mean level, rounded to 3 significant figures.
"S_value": 1.97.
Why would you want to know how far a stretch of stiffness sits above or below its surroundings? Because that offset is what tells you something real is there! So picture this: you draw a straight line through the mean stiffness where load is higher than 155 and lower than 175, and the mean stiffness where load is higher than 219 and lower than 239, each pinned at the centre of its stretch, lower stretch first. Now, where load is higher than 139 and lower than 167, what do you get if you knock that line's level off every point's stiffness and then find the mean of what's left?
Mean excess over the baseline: -0.42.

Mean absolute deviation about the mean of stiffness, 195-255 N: 0.72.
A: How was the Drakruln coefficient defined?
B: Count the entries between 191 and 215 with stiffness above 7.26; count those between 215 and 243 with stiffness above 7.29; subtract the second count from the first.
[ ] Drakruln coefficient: 3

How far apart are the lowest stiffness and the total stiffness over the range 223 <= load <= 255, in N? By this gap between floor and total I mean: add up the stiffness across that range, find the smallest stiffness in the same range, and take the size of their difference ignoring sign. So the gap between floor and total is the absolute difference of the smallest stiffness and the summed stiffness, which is 42.2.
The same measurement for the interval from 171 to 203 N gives 52.2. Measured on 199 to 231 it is 49.7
